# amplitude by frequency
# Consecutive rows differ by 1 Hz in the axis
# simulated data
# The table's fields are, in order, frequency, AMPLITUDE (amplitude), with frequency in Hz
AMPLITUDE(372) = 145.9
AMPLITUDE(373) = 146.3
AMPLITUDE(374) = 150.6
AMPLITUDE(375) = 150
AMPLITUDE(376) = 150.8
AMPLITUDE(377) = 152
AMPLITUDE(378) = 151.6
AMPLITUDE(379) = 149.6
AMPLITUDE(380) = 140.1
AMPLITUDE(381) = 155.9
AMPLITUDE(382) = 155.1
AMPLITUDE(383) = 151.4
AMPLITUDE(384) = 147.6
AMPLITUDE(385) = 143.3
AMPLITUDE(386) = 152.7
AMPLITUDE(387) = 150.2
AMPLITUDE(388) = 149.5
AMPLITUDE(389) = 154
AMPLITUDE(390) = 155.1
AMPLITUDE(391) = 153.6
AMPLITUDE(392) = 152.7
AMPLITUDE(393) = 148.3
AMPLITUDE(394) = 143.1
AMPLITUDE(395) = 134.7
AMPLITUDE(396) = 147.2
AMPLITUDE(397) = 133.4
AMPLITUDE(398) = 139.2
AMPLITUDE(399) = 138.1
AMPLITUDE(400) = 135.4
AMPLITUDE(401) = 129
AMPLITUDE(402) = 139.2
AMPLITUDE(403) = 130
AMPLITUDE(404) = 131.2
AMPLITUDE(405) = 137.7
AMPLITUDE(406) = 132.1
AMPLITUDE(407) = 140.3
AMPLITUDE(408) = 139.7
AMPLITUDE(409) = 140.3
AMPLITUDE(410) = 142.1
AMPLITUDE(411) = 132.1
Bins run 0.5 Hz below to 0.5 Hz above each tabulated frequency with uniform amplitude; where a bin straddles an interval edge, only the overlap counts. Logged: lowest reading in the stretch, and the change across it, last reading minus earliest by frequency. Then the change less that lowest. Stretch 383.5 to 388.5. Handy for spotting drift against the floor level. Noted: -141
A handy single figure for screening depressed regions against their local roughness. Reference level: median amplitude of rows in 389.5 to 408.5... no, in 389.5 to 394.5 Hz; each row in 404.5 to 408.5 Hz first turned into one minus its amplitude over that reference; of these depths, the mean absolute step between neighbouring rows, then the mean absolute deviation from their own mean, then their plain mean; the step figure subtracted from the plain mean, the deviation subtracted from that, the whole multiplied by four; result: 0.20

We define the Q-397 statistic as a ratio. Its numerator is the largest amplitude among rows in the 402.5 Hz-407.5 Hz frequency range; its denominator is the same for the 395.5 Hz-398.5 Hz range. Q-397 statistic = 0.95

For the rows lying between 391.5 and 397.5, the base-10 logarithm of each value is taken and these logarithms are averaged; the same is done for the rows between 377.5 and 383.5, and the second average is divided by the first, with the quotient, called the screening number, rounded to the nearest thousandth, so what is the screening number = 1.010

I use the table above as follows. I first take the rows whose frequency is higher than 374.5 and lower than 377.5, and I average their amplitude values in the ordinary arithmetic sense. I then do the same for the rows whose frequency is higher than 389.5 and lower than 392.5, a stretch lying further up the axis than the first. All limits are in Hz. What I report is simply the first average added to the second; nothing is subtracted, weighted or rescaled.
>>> 305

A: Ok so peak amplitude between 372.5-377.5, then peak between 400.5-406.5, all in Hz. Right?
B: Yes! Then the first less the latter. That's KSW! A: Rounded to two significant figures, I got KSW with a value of 13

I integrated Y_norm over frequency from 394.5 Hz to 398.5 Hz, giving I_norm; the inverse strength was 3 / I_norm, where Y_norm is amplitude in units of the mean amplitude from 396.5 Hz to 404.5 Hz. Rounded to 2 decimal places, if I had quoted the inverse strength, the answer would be 0.73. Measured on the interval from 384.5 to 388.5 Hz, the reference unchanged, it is 0.68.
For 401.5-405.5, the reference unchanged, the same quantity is 0.75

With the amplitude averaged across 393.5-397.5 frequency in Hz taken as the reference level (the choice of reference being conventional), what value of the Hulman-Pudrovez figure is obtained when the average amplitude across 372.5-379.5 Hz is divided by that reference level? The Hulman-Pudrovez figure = 1.08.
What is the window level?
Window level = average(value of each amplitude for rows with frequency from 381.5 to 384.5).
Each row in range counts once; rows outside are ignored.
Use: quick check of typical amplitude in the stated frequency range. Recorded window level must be 151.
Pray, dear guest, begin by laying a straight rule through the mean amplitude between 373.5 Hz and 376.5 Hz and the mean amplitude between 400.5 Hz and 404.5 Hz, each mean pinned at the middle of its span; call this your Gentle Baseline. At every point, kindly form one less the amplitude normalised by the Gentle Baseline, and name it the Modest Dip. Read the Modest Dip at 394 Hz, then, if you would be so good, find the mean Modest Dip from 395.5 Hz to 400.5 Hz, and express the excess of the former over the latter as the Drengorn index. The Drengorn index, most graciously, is -0.01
